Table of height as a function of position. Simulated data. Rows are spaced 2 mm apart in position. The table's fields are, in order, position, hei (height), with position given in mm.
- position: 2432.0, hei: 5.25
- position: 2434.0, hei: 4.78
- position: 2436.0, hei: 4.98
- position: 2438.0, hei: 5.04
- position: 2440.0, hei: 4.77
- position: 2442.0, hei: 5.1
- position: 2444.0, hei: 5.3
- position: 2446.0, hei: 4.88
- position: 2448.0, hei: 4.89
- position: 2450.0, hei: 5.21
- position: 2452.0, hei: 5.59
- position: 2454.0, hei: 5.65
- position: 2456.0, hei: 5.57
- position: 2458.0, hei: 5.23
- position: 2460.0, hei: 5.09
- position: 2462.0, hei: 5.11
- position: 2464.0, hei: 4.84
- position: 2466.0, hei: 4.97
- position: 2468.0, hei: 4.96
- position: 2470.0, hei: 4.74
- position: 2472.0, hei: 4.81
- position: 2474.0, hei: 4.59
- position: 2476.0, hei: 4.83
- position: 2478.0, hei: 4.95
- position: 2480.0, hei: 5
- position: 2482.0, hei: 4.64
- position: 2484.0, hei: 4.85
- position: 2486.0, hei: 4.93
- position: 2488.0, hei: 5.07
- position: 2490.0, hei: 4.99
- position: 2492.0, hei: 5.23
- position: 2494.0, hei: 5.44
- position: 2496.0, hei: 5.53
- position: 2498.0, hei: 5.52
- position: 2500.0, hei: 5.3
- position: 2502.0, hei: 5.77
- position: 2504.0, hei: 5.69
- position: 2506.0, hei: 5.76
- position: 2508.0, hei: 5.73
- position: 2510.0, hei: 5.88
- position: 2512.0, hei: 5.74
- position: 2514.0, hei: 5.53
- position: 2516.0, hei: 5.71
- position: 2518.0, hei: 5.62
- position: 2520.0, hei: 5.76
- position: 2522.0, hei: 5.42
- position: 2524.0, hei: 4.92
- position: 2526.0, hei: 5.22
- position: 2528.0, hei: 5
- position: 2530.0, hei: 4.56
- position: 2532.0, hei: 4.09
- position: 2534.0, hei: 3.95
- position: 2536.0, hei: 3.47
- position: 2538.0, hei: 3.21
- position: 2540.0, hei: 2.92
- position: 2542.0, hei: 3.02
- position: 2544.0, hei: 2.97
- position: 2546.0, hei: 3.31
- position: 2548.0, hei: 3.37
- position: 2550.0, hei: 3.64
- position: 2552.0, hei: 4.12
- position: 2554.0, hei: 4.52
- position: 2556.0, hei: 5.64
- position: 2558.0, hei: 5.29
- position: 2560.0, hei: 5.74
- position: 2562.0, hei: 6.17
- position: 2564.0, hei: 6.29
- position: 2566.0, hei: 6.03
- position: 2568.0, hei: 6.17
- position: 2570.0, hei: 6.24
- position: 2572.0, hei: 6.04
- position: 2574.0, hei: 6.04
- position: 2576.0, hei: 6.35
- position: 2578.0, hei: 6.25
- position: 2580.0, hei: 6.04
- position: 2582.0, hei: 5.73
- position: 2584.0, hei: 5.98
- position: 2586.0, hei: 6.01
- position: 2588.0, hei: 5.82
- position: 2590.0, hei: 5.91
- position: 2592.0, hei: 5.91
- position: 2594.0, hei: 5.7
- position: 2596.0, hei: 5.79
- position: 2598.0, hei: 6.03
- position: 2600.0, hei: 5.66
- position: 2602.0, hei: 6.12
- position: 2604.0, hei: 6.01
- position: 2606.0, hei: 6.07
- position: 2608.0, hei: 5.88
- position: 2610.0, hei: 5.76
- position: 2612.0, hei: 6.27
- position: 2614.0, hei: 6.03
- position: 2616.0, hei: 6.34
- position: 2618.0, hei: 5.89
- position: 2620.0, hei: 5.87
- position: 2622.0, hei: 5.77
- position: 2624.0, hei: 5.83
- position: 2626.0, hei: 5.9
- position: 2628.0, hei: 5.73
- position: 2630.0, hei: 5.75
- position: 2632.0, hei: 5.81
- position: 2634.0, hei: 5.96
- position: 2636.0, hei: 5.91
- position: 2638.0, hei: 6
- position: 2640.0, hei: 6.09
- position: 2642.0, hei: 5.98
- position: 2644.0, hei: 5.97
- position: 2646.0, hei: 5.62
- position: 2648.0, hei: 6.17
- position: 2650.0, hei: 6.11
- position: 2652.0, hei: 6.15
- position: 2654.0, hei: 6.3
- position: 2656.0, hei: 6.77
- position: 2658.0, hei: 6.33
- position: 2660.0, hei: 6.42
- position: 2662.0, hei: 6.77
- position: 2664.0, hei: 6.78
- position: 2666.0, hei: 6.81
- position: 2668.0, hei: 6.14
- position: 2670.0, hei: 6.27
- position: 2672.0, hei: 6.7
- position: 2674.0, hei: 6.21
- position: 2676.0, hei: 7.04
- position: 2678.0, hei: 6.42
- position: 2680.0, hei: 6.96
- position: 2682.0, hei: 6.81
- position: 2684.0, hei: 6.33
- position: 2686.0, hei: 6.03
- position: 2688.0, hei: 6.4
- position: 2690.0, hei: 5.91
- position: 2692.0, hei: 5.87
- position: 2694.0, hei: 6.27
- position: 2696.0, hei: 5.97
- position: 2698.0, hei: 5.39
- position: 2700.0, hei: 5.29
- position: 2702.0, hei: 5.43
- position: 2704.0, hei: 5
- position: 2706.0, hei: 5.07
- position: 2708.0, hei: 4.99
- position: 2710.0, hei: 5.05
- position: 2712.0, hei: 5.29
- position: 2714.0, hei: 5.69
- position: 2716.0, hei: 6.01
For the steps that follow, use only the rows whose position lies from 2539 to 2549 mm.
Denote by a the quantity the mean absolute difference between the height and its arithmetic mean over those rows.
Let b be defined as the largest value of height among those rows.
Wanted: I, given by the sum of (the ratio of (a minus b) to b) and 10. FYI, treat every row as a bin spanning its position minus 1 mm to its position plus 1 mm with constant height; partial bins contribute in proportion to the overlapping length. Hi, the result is 9.05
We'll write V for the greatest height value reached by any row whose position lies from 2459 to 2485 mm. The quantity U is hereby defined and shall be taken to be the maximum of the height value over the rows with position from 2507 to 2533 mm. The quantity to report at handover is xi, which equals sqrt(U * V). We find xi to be 5.5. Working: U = 5.88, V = 5.11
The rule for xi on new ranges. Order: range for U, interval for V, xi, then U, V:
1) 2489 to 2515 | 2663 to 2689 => 6.4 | 5.88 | 7.04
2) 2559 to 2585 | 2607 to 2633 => 6.3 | 6.35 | 6.34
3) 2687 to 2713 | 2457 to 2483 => 5.8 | 6.4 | 5.23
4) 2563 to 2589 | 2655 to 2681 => 6.7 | 6.35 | 7.04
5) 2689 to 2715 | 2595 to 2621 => 6.3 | 6.27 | 6.34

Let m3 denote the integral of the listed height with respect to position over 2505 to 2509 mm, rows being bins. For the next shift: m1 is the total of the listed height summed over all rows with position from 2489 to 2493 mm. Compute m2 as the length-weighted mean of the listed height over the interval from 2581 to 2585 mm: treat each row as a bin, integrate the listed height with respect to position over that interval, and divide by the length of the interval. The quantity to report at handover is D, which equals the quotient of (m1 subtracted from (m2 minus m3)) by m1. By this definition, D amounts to -2.68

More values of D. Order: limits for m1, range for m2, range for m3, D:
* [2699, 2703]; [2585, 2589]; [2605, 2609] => -2.68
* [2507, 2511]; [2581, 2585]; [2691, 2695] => -2.59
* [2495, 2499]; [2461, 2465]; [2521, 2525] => -2.42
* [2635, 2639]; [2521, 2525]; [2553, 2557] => -2.27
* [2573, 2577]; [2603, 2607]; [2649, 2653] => -2.49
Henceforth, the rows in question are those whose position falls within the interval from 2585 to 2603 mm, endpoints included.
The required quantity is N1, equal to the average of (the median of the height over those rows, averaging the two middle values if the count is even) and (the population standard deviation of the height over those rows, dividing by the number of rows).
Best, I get 3.0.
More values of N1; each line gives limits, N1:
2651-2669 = 3.3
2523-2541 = 2.4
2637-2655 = 3.1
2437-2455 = 2.7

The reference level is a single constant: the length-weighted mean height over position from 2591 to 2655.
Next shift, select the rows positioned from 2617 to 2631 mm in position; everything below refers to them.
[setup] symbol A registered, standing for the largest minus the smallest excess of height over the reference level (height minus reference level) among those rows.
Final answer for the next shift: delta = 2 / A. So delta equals 11.8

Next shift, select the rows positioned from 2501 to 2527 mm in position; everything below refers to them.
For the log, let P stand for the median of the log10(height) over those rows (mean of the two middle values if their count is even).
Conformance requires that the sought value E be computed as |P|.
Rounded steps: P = 0.757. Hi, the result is 0.757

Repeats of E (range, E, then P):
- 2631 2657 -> 0.778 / 0.778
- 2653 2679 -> 0.808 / 0.808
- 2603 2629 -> 0.770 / 0.770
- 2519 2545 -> 0.612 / 0.612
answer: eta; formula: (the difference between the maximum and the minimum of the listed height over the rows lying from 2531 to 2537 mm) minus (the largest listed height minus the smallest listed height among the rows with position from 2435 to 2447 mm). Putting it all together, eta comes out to 0.1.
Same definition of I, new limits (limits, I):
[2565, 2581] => 9.02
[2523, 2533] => 9.07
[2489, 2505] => 9.03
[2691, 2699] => 9.04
